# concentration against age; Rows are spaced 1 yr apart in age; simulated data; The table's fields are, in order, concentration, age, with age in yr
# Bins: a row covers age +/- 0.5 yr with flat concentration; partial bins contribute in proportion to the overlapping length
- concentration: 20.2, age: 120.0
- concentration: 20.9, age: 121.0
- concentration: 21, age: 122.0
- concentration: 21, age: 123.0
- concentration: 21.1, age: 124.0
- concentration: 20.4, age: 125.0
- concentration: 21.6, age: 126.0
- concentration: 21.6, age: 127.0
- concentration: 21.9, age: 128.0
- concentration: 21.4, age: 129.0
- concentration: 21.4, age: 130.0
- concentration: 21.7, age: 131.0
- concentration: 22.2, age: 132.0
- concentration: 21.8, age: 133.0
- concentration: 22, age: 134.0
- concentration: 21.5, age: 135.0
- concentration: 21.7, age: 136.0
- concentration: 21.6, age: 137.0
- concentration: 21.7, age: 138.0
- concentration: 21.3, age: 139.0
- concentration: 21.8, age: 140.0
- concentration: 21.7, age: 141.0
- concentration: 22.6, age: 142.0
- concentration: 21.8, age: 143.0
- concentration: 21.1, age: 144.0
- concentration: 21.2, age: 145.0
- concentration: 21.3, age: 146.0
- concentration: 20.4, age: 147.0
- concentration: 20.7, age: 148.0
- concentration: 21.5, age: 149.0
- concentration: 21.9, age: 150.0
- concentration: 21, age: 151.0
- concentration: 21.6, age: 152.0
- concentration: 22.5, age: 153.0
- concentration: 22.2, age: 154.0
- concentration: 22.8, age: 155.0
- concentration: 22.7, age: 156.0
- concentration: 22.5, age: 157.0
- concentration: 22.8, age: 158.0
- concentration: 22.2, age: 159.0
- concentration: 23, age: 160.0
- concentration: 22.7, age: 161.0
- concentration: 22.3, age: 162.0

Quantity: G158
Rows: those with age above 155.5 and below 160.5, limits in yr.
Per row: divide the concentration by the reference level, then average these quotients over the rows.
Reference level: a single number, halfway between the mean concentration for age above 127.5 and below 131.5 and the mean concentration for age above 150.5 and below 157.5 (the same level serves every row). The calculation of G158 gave 1.03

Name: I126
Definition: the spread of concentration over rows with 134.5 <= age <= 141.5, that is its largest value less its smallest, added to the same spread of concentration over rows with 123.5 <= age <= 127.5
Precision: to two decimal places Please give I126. 1.70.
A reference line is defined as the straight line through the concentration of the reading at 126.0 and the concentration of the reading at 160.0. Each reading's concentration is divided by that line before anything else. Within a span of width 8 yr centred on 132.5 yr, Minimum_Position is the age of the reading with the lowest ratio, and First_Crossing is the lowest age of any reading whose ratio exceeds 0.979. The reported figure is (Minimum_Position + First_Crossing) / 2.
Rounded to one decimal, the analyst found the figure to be 132.0 yr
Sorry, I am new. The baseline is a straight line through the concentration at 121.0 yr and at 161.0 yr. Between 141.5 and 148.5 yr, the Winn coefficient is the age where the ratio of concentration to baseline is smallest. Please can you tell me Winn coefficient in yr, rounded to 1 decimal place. 147.0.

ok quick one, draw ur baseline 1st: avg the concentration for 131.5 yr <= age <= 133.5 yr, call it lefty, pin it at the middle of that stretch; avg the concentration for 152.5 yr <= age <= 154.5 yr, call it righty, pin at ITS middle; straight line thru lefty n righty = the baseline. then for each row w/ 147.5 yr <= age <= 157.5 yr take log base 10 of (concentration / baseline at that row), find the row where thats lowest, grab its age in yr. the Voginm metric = 148.0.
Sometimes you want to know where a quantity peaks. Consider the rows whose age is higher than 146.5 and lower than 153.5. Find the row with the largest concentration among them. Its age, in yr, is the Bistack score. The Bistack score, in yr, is 153.0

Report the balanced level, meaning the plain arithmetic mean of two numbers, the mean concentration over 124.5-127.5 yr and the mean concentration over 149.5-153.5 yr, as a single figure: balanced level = 21.5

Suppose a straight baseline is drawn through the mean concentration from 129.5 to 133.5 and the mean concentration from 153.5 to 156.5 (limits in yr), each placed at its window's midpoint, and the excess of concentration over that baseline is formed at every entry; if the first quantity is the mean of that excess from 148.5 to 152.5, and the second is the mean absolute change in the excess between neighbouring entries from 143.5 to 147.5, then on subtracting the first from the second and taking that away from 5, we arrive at 3.7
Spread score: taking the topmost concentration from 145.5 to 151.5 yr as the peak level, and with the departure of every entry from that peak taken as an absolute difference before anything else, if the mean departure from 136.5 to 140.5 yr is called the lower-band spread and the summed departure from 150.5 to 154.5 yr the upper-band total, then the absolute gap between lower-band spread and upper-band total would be 1.8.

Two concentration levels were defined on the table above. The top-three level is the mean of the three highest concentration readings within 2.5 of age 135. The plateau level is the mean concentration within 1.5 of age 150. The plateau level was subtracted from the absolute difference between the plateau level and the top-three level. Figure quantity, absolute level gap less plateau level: -21.1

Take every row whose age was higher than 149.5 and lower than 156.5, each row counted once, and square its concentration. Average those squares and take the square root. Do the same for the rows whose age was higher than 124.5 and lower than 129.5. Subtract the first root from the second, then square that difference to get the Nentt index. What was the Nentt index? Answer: 0.52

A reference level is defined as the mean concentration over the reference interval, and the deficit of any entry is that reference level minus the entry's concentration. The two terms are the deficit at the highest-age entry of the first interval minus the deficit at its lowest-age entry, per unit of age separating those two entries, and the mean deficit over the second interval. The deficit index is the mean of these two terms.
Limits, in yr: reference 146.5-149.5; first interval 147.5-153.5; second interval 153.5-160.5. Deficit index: -1.0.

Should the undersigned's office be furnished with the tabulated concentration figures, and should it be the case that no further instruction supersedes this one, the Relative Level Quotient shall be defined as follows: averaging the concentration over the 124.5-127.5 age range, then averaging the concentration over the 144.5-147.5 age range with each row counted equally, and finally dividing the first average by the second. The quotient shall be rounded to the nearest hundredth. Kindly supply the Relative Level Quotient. 1.01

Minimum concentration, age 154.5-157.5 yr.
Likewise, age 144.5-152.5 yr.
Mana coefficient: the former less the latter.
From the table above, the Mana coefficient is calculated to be 2.1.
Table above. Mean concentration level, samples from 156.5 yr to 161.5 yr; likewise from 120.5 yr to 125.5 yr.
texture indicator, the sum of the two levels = 43.5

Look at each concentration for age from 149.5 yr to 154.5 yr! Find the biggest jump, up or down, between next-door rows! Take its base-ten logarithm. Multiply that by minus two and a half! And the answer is 0.1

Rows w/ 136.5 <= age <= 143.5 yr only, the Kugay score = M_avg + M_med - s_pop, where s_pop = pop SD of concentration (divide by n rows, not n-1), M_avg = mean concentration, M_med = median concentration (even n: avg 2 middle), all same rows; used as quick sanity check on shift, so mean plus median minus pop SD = 43.1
